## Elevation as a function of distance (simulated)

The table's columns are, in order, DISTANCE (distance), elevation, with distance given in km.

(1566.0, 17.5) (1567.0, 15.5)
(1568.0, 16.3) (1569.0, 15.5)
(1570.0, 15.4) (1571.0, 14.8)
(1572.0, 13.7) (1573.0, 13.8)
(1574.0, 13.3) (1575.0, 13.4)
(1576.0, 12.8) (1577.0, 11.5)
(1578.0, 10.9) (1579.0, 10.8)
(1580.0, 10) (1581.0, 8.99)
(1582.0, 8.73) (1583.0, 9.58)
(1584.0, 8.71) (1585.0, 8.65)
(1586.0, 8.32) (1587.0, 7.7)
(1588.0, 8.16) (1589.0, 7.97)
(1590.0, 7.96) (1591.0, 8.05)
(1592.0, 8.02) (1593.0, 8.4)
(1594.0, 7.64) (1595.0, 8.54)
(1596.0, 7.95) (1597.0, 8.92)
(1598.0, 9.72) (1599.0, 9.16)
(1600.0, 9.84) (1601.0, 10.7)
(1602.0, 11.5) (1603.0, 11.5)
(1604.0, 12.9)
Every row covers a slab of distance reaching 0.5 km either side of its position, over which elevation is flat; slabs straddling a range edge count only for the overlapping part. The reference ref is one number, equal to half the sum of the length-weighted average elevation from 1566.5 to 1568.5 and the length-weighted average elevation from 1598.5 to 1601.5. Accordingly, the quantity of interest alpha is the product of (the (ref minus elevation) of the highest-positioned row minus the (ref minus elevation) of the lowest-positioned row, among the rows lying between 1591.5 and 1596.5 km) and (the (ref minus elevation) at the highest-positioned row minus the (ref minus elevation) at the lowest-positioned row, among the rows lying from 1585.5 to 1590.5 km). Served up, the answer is 0.0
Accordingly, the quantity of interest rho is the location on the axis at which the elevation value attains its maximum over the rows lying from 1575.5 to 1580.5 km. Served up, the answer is 1576.0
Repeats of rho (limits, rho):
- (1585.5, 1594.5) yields 1593.0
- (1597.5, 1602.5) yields 1602.0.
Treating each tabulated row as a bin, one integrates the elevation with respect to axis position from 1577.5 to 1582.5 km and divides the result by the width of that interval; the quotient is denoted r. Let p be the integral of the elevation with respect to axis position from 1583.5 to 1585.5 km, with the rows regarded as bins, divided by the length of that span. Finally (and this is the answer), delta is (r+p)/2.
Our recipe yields 9.3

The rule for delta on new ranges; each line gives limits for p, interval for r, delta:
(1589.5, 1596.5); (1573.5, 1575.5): 10.7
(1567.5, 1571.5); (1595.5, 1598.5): 12.2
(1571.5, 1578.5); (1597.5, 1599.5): 11.1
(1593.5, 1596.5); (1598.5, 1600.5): 8.8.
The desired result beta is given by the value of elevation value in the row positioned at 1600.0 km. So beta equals 9.84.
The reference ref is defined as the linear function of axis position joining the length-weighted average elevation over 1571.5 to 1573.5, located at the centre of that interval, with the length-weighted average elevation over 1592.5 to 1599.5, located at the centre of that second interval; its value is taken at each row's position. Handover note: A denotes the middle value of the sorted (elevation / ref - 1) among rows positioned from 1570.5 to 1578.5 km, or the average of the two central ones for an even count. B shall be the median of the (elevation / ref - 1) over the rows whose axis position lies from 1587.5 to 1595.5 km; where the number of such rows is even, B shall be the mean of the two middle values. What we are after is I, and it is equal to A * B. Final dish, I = 0.002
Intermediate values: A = -0.01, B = -0.16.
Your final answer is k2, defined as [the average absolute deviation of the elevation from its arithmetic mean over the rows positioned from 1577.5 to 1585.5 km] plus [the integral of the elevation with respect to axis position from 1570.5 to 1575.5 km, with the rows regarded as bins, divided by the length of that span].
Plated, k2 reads 14.6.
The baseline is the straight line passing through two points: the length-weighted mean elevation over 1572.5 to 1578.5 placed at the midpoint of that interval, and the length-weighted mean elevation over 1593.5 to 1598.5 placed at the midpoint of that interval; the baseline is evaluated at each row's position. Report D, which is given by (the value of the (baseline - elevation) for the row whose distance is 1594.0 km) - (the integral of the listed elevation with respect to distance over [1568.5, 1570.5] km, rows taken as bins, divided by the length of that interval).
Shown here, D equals -14.1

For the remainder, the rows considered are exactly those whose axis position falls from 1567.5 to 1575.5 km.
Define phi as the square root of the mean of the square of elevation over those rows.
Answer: 14.6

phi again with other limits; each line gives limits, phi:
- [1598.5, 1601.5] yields 9.9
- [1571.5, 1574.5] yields 13.6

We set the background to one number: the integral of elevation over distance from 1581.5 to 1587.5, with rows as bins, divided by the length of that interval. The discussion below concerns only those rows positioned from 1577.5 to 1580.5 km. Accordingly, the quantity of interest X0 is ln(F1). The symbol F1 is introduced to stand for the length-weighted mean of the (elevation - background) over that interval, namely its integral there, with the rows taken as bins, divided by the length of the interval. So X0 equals 0.7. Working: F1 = 2.0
